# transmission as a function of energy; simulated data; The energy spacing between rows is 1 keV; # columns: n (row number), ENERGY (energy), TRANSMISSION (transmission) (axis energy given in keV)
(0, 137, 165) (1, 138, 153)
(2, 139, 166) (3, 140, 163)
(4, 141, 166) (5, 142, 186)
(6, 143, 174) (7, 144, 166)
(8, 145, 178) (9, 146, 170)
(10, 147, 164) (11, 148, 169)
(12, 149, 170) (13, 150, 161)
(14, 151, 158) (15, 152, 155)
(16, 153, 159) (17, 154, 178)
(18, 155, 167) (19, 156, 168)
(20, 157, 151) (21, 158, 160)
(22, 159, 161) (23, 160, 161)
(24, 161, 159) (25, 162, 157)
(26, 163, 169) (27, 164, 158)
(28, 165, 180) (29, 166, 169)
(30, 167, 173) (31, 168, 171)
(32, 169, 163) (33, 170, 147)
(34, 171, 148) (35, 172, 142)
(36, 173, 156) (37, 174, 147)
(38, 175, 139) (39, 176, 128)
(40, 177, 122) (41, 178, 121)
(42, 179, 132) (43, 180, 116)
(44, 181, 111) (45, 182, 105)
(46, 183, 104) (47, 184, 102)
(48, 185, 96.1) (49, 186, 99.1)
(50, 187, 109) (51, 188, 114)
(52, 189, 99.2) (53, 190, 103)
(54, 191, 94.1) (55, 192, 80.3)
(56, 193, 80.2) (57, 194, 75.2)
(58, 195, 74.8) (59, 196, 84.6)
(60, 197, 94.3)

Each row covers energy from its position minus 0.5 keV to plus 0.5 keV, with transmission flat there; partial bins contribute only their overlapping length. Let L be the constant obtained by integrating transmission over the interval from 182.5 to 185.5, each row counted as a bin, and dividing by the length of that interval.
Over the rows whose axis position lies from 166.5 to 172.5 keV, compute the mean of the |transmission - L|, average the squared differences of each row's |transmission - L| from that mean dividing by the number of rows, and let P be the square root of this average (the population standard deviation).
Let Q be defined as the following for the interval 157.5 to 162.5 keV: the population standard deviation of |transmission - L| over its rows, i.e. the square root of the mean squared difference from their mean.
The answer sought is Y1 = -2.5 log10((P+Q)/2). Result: -2.09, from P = 12.2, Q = 1.5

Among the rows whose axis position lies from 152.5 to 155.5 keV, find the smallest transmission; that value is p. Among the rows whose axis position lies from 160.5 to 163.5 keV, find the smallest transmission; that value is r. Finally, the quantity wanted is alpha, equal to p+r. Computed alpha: 316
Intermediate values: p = 159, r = 157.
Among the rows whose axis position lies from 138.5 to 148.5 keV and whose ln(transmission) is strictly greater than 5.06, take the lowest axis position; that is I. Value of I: 139 keV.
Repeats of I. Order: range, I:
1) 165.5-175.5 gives 166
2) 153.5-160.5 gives 154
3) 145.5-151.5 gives 146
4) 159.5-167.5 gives 160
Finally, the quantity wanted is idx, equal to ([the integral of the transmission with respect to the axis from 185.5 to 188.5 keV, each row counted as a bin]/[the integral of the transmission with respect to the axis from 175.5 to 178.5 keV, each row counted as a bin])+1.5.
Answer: 2.37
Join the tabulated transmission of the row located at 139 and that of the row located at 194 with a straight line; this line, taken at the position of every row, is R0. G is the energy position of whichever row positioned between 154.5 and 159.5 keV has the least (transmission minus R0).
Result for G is 157 keV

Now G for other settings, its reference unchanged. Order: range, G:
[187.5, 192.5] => 192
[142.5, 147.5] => 144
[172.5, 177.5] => 177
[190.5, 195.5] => 194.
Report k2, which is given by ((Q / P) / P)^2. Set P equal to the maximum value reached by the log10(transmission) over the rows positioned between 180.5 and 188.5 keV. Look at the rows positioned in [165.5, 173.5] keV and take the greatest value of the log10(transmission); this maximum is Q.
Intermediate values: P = 2.06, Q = 2.24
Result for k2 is 0.28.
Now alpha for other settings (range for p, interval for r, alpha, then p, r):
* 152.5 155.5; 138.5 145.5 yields 322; 159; 163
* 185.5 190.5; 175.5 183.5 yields 203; 99.1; 104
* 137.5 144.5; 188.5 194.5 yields 228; 153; 75.2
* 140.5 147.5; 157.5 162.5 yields 321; 164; 157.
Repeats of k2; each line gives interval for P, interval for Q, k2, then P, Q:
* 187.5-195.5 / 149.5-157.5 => 0.28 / 2.06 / 2.25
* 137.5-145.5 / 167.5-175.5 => 0.19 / 2.27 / 2.23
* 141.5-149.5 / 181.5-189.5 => 0.16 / 2.27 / 2.06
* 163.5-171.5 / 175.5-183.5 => 0.17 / 2.26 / 2.12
